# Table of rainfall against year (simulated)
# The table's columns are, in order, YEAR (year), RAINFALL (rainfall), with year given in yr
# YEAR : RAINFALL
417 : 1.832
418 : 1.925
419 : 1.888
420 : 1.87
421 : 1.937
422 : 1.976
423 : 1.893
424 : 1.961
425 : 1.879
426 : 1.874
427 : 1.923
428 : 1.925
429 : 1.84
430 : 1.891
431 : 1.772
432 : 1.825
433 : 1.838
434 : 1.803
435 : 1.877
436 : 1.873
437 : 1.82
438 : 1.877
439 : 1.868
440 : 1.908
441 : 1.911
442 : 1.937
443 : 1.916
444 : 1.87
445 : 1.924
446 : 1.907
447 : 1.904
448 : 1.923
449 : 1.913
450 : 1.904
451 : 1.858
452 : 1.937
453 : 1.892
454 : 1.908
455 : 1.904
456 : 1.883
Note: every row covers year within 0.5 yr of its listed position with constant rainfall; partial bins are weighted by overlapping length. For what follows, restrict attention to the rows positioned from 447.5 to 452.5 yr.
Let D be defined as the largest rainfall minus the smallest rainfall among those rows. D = 0.079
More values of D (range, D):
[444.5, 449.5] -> 0.020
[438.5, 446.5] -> 0.069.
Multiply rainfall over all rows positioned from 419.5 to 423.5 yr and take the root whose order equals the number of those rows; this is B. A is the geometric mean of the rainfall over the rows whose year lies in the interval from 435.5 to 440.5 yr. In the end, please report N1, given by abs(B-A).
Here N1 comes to 0.05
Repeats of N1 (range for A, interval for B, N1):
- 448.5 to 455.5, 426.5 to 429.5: 0.01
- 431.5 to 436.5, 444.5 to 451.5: 0.06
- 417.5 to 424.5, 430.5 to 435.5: 0.10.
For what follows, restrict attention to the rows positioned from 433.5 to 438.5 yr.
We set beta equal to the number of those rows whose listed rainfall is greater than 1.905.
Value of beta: 0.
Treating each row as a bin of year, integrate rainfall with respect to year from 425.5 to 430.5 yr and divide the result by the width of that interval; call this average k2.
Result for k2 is 1.89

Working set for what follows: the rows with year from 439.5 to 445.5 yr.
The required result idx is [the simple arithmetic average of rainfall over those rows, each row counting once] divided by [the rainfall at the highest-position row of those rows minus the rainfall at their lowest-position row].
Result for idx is 119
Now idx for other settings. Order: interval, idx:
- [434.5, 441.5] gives 55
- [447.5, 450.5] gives -101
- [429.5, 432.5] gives -28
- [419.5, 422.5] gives 18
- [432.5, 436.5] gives 53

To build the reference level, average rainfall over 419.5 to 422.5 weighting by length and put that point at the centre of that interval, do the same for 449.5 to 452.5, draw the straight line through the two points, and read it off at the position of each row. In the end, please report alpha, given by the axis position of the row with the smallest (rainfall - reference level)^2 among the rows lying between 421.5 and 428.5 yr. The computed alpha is 427 yr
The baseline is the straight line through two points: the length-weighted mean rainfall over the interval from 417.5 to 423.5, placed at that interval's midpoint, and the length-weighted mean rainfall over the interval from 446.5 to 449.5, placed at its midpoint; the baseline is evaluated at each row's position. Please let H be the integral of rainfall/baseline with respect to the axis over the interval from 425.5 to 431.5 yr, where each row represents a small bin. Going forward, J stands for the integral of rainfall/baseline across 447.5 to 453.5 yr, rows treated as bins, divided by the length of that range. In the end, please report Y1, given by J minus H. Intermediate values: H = 5.86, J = 1.00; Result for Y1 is -4.87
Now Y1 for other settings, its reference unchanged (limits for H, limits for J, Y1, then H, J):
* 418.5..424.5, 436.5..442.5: -5.03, 6.02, 0.99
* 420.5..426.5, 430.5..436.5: -5.06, 6.02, 0.96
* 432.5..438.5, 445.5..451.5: -4.80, 5.79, 0.99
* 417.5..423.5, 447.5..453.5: -5.00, 6.00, 1.00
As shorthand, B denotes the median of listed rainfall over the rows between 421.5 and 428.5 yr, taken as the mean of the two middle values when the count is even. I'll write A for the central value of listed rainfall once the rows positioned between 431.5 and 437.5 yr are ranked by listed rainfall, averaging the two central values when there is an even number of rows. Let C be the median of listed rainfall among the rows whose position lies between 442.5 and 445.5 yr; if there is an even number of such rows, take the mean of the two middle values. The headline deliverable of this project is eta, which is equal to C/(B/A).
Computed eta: 1.82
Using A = 1.83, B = 1.92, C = 1.92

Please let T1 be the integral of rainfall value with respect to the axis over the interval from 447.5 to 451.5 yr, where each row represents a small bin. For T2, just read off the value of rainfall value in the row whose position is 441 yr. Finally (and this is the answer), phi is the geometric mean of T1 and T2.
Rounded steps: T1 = 7.60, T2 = 1.911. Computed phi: 3.81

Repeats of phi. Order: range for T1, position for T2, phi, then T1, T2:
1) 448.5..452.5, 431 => 3.67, 7.61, 1.772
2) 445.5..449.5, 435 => 3.79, 7.65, 1.877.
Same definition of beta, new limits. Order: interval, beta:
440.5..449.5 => 7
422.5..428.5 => 3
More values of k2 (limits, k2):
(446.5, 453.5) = 1.90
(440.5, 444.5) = 1.91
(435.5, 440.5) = 1.87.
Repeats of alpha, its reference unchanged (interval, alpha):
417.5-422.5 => 418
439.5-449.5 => 447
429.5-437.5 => 430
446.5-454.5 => 447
